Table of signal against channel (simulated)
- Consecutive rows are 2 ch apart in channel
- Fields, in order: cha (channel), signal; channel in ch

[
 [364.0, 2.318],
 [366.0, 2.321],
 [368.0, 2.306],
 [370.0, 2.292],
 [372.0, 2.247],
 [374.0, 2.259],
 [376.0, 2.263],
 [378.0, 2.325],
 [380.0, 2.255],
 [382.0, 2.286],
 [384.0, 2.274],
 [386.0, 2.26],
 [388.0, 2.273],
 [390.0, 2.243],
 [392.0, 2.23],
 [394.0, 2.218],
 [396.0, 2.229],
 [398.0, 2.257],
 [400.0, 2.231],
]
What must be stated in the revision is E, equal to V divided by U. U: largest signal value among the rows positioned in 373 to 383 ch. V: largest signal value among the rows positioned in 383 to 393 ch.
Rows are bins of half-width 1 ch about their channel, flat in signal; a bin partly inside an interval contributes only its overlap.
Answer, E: 0.98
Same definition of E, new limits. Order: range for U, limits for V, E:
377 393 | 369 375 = 0.99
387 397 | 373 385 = 1.02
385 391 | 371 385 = 1.02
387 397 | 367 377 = 1.01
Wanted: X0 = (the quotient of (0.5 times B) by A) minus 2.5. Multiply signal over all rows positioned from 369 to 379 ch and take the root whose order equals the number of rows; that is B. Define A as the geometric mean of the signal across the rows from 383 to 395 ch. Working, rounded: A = 2.25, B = 2.277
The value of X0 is -1.99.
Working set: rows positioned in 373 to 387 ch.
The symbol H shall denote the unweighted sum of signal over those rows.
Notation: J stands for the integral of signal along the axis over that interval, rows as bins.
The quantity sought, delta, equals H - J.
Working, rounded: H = 16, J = 32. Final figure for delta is -15.9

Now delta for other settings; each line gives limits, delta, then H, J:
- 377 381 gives -4.6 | 5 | 9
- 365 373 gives -9.2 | 9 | 18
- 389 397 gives -8.9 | 9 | 18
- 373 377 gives -4.5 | 5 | 9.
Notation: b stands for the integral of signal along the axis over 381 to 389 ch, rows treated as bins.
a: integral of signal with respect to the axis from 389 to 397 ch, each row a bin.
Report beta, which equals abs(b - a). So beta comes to 0.35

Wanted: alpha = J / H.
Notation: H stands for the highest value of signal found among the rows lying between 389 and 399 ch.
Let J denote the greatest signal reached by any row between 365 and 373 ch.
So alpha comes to 1.03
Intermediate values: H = 2.257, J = 2.321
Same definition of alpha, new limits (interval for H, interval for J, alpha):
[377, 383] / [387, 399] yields 0.98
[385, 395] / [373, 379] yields 1.02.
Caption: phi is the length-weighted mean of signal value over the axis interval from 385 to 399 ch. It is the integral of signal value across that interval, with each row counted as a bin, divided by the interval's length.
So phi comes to 2.24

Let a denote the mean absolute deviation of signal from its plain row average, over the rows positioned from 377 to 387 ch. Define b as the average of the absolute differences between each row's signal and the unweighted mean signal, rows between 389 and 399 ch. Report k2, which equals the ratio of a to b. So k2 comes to 1.7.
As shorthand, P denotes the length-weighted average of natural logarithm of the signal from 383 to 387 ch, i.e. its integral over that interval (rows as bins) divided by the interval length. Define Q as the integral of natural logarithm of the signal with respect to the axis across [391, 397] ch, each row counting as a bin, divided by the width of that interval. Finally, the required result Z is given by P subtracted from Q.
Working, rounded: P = 0.818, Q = 0.800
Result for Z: -0.018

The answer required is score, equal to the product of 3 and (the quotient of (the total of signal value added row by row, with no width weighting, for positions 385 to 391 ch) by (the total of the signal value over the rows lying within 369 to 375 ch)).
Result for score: 2.99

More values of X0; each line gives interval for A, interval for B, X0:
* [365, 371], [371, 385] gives -2.01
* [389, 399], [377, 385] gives -1.99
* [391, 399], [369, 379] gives -1.99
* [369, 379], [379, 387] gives -2.00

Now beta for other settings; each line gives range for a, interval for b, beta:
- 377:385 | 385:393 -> 0.27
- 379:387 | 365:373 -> 0.18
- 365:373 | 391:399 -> 0.46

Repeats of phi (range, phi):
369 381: 2.27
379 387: 2.27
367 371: 2.30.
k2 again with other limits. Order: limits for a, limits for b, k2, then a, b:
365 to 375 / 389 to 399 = 2.2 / 0.026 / 0.012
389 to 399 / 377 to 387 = 0.6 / 0.012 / 0.020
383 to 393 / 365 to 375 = 0.6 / 0.016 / 0.026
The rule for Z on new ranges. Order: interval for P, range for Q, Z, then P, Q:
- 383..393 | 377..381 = 0.015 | 0.814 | 0.828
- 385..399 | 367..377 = 0.013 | 0.808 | 0.821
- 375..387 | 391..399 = -0.019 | 0.823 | 0.804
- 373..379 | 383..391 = -0.009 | 0.825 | 0.816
